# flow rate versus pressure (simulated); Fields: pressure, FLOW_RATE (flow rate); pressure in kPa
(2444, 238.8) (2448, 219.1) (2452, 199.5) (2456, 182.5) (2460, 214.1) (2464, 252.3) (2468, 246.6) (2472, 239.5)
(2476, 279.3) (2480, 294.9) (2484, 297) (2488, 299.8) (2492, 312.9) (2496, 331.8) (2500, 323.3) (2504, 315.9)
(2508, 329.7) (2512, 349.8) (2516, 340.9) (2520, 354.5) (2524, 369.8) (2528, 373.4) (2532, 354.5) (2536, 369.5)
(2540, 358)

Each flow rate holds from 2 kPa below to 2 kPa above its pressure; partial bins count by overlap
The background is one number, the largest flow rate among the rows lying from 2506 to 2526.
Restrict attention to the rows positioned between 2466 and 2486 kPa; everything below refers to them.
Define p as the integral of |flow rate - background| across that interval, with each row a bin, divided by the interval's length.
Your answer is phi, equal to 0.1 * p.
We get 9.8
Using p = 98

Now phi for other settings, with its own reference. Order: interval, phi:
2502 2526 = 2.6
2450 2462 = 17.1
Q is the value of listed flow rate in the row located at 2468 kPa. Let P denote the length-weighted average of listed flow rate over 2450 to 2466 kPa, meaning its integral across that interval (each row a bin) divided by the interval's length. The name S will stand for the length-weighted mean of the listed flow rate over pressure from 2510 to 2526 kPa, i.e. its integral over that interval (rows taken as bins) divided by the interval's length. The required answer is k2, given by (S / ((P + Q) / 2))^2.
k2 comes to 2.4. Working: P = 212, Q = 246.6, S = 354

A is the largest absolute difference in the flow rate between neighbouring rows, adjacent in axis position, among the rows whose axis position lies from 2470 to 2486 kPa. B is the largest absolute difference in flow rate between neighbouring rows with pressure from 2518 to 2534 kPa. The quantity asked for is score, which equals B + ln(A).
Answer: 23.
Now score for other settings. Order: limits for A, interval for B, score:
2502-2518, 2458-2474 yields 41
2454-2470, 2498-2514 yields 24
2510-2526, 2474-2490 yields 18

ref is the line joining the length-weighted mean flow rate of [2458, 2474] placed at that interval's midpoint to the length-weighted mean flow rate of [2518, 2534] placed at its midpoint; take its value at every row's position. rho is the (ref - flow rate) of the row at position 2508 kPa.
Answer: -4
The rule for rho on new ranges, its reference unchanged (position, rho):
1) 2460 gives 12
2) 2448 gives -18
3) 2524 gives -11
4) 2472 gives 11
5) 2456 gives 35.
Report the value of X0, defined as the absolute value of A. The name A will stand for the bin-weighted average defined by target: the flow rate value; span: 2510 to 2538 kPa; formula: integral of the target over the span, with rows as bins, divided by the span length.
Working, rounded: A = 359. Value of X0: 359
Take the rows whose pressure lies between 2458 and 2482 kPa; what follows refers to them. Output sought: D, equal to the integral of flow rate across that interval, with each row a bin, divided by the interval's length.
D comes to 254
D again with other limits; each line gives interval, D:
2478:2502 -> 310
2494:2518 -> 332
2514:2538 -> 360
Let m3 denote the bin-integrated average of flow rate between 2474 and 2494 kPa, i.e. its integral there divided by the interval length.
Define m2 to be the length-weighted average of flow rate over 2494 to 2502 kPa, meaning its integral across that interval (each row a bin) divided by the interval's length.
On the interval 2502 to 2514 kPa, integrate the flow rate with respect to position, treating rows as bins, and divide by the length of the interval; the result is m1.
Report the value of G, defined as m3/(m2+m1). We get 0.45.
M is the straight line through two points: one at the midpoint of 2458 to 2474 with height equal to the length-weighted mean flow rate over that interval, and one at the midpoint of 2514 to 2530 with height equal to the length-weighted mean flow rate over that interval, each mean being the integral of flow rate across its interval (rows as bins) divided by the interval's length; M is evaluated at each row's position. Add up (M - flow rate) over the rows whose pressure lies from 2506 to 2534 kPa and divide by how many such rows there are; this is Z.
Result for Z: 2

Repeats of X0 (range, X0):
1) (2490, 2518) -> 329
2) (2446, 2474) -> 222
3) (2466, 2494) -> 281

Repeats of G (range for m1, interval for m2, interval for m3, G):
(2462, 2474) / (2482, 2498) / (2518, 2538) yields 0.65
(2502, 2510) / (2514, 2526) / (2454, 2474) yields 0.33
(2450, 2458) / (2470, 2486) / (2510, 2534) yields 0.76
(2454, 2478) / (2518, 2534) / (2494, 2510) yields 0.54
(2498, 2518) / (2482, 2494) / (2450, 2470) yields 0.34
